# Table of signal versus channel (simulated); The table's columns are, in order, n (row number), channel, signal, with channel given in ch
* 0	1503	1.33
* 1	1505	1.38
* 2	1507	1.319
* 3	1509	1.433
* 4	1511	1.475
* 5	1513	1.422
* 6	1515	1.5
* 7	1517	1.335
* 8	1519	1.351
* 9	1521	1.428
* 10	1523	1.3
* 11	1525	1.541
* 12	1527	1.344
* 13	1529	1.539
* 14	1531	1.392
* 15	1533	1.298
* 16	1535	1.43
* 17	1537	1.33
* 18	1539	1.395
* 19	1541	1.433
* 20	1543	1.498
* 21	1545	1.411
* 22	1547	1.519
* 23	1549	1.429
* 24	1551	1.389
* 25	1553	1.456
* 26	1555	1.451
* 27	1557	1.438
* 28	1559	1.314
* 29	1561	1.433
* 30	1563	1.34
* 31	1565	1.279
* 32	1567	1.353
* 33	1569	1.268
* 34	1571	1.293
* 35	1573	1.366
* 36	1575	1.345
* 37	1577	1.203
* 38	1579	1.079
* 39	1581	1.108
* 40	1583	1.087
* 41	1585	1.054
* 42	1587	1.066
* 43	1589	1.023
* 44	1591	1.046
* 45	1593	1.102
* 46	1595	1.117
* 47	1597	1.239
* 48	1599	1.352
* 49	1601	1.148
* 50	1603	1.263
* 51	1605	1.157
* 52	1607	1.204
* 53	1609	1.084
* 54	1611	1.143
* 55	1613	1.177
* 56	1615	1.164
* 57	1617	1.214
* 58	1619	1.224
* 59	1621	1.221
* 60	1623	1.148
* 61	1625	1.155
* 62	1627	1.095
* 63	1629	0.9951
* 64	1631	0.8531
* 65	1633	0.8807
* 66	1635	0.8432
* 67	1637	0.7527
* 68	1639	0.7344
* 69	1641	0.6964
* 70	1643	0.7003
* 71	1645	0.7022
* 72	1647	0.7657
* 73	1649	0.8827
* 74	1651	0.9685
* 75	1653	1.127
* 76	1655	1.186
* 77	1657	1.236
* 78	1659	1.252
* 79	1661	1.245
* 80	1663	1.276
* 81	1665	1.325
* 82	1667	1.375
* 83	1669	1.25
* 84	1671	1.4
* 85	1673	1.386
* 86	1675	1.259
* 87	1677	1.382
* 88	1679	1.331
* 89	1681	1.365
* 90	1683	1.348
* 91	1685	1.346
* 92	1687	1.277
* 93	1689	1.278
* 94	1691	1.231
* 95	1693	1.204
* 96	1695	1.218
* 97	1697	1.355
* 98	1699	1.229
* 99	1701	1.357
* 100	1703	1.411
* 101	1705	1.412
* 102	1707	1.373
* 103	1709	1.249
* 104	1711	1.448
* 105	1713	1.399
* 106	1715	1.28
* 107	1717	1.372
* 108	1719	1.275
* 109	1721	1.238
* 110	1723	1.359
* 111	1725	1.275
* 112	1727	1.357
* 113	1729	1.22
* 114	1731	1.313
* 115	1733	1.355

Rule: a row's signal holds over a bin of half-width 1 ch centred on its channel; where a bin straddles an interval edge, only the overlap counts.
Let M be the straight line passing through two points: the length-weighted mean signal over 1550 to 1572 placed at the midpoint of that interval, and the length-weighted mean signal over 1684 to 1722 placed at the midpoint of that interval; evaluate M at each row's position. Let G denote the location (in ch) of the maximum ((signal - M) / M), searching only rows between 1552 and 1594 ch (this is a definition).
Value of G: 1553 ch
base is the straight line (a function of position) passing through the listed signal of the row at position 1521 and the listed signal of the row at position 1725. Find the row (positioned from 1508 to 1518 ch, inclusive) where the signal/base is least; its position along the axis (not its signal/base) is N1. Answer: 1517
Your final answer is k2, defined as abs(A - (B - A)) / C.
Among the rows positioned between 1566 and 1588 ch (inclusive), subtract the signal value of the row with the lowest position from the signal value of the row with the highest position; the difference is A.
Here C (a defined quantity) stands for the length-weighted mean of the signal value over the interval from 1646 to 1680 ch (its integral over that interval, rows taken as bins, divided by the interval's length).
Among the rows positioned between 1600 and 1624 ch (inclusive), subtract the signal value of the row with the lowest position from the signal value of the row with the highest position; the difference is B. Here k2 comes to 0.47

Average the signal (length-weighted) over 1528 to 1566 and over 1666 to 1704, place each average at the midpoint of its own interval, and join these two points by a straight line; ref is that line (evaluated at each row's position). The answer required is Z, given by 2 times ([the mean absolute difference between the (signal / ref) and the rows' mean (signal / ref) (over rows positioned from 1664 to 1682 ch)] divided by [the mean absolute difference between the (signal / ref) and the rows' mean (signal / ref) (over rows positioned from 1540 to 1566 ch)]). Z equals 1.9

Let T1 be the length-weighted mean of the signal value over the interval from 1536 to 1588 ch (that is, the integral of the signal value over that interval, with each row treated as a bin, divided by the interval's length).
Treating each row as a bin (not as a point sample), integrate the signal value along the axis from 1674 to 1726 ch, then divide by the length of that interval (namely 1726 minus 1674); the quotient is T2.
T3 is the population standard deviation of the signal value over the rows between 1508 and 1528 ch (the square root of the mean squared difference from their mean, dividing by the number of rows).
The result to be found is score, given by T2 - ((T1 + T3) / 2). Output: 0.62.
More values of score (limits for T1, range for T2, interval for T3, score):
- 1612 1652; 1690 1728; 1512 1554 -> 0.80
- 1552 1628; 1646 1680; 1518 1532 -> 0.56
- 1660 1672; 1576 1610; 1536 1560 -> 0.45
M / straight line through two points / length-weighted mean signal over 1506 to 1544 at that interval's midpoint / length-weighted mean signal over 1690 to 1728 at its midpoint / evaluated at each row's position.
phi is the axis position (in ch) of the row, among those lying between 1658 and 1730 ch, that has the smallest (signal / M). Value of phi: 1693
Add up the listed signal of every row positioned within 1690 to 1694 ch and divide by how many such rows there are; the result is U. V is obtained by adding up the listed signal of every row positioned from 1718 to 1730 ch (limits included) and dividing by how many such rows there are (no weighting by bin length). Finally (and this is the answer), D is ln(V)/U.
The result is 0.21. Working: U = 1.22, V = 1.29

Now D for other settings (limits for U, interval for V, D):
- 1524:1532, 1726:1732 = 0.18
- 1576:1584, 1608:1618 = 0.13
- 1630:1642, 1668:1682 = 0.37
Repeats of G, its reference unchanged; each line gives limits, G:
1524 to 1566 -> 1525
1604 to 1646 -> 1619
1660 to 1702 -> 1671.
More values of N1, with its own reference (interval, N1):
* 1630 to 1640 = 1639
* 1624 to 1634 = 1631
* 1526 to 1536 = 1533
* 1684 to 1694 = 1693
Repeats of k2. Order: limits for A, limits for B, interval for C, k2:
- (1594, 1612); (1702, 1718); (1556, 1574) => 0.07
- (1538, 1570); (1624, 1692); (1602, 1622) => 0.28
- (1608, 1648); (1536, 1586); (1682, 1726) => 0.27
